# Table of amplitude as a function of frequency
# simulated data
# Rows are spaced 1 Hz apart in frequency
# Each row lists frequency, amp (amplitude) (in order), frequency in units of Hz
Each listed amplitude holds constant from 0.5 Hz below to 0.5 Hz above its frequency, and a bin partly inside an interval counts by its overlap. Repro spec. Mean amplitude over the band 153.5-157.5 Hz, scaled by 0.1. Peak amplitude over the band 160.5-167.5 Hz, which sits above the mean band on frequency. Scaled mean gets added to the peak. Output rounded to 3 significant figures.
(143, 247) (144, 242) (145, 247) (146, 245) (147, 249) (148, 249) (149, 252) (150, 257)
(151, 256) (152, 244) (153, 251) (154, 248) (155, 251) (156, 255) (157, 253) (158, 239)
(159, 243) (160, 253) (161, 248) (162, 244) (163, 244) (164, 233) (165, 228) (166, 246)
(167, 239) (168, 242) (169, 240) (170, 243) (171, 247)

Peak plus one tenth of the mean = 273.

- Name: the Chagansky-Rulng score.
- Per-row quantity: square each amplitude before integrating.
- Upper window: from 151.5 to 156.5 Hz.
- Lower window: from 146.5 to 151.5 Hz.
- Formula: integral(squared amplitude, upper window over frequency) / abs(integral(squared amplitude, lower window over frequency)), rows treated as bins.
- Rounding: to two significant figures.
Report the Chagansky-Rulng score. 0.98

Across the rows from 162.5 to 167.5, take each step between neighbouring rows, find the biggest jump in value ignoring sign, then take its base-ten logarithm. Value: 1.26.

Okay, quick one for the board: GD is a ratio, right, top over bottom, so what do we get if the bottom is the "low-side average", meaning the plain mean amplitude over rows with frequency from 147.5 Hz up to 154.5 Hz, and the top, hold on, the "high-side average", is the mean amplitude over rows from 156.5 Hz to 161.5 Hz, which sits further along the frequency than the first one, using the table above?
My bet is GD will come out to 0.985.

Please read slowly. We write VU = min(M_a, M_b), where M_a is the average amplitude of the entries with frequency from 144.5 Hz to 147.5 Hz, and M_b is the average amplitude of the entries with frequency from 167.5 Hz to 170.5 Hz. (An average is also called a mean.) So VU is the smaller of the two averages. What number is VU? 242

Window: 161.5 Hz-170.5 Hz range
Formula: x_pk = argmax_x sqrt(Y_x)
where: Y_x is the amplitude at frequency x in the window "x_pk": 166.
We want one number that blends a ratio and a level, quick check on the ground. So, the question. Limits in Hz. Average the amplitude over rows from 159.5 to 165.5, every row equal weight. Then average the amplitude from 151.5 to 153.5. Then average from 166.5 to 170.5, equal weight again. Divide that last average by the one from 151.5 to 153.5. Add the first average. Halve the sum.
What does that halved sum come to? 121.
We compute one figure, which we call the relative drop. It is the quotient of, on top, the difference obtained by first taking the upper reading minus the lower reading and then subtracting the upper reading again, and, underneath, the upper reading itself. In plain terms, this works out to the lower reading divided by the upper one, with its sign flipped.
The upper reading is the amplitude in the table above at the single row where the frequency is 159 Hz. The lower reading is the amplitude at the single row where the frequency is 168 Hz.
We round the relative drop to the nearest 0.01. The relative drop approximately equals -1.00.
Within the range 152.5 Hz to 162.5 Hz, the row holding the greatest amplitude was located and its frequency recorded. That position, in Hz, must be 156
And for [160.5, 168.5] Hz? 161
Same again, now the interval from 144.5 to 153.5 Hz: 150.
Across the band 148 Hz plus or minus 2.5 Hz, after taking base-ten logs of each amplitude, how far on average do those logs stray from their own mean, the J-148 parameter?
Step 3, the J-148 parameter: 0.0057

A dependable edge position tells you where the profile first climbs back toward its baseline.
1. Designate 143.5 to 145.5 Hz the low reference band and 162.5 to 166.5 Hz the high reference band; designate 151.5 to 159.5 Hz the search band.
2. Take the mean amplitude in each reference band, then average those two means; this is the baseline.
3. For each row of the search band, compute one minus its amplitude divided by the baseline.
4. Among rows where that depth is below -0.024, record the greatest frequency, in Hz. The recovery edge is 157 Hz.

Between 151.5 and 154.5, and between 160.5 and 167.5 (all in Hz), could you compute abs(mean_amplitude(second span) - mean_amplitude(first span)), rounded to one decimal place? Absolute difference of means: 7.4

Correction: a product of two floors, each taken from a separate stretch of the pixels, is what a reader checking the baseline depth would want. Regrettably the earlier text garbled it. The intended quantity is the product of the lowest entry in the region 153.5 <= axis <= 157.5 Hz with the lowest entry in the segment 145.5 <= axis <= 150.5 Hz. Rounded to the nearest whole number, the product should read 60760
